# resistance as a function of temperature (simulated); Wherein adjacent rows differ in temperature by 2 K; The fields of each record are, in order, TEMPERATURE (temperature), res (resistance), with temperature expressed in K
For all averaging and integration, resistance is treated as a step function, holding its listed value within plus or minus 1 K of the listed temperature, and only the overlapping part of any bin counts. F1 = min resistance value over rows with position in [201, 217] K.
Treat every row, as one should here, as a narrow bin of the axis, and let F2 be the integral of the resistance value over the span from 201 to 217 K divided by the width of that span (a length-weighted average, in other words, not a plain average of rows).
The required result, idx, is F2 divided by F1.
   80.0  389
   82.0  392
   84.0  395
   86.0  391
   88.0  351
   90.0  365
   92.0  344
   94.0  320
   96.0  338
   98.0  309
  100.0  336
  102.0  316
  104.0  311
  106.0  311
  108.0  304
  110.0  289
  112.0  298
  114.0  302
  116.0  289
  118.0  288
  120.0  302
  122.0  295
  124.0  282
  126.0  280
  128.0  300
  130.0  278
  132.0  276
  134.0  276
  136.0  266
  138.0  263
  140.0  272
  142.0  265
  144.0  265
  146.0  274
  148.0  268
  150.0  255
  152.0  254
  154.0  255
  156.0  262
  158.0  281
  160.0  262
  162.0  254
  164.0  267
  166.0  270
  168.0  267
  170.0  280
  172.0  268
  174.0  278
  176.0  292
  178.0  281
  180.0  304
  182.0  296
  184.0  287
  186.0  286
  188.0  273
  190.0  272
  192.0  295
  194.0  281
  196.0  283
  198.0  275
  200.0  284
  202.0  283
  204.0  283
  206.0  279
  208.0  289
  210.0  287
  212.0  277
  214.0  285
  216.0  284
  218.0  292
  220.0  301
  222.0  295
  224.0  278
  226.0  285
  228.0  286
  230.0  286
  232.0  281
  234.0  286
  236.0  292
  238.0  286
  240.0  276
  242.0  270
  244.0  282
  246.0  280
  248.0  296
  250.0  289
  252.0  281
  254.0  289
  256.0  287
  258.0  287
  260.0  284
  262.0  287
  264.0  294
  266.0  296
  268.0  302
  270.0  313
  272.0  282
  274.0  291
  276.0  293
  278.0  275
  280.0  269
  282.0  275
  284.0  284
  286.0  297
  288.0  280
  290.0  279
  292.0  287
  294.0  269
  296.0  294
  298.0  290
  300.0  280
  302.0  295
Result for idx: 1.02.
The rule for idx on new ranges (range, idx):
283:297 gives 1.06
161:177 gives 1.07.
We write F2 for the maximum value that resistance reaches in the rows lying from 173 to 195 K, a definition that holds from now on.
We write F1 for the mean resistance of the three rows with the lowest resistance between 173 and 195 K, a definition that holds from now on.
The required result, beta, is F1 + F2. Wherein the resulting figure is 578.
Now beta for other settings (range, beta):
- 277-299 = 568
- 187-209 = 568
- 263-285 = 586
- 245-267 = 578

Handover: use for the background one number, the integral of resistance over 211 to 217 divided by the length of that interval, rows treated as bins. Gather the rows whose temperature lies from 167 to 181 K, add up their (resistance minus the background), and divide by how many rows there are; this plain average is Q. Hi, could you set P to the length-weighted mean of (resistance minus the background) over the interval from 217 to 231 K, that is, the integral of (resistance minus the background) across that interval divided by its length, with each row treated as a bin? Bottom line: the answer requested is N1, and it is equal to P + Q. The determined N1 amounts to 6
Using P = 7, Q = -1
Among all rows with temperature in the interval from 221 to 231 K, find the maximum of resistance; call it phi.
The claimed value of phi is 295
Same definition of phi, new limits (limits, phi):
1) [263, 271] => 313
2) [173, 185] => 304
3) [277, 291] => 297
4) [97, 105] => 336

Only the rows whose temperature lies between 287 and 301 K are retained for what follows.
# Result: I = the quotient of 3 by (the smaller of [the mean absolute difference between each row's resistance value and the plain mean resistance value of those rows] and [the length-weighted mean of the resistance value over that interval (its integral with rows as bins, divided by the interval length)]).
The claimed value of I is 0.46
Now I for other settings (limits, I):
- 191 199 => 0.52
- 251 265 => 1.17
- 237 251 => 0.46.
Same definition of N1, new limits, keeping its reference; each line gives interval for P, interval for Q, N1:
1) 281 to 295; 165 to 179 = -6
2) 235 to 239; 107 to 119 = 20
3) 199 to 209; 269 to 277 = 14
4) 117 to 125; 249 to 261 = 14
